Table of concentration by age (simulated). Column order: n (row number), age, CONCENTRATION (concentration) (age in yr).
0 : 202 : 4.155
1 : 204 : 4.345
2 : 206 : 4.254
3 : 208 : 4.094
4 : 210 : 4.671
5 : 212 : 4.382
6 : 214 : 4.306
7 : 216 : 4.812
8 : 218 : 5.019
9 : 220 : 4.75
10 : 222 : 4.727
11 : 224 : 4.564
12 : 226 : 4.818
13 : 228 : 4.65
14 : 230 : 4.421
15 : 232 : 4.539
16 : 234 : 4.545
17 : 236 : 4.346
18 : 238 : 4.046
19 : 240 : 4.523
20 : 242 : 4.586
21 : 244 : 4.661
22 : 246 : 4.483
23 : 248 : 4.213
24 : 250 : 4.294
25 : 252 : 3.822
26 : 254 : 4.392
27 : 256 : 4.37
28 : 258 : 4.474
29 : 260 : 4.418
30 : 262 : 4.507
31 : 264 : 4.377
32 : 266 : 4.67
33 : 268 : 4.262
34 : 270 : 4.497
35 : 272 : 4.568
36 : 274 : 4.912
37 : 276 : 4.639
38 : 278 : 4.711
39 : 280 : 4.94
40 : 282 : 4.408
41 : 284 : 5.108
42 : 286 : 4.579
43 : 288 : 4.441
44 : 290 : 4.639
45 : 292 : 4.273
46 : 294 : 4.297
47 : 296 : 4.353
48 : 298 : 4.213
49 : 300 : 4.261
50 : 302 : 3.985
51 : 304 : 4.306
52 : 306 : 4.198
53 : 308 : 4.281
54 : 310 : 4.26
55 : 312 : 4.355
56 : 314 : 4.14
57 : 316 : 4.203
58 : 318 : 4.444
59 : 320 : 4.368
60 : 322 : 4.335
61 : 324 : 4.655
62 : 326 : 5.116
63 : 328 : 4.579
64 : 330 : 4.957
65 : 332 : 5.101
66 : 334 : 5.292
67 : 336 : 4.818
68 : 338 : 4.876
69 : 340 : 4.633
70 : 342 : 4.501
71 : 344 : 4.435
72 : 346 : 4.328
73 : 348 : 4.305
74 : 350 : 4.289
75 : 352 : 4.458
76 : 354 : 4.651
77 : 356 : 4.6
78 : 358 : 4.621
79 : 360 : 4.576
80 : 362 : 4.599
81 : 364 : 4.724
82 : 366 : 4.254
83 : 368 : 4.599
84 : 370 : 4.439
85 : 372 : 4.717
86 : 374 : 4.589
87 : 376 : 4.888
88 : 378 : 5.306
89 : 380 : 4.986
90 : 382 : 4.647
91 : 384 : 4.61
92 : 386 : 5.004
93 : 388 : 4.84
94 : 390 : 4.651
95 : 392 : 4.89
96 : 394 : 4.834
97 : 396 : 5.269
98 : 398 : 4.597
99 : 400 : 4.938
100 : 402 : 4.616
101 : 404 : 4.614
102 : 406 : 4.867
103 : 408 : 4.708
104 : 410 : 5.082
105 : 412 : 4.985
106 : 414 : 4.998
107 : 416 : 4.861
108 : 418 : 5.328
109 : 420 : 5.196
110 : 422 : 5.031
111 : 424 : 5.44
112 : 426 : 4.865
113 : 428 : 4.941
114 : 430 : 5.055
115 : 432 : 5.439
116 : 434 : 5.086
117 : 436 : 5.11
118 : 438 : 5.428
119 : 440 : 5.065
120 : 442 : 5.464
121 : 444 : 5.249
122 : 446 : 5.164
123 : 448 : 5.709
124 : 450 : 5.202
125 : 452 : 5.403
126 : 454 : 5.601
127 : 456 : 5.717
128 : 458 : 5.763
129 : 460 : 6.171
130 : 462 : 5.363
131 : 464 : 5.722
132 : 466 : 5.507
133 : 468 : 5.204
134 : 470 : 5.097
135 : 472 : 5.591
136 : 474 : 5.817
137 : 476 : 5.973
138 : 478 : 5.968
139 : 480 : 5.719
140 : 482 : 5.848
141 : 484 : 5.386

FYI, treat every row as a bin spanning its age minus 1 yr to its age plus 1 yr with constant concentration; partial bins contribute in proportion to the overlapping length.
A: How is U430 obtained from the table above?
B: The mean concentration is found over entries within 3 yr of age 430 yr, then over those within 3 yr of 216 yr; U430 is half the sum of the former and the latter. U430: 4.9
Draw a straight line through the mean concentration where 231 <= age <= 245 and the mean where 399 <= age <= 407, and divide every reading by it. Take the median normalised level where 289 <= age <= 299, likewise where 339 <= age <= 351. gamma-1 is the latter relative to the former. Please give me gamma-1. 1.000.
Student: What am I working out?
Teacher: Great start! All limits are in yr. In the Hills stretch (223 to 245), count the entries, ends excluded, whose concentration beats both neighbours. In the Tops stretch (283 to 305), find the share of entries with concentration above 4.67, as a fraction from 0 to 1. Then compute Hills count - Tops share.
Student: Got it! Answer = 1.9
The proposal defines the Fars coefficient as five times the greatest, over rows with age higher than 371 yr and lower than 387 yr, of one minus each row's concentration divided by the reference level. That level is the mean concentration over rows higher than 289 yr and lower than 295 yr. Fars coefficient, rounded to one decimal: -0.2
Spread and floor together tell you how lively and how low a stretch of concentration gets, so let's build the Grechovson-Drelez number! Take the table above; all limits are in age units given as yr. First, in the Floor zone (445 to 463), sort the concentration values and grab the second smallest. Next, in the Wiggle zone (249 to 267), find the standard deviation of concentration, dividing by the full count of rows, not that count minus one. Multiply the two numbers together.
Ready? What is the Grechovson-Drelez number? 1.14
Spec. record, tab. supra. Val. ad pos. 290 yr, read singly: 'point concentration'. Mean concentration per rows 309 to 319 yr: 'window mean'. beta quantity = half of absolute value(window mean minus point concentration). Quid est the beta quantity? 0.18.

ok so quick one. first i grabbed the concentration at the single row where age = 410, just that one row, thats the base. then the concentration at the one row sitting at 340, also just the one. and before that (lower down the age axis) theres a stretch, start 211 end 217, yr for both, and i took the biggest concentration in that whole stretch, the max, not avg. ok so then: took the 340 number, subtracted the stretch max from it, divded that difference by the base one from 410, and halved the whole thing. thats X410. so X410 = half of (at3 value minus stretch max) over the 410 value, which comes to -0.018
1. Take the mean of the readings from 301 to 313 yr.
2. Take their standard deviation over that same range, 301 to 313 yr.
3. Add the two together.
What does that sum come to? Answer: 4.4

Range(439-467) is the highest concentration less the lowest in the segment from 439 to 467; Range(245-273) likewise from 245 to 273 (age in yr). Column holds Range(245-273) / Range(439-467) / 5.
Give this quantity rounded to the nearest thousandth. 0.153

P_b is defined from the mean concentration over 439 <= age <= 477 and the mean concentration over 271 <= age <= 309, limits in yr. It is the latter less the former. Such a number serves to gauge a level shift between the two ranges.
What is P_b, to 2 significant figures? -1.0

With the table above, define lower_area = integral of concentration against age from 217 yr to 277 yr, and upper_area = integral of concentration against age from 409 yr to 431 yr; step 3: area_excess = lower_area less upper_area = 159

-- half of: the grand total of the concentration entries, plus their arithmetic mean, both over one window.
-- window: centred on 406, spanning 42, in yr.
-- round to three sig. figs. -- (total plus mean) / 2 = 54.3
